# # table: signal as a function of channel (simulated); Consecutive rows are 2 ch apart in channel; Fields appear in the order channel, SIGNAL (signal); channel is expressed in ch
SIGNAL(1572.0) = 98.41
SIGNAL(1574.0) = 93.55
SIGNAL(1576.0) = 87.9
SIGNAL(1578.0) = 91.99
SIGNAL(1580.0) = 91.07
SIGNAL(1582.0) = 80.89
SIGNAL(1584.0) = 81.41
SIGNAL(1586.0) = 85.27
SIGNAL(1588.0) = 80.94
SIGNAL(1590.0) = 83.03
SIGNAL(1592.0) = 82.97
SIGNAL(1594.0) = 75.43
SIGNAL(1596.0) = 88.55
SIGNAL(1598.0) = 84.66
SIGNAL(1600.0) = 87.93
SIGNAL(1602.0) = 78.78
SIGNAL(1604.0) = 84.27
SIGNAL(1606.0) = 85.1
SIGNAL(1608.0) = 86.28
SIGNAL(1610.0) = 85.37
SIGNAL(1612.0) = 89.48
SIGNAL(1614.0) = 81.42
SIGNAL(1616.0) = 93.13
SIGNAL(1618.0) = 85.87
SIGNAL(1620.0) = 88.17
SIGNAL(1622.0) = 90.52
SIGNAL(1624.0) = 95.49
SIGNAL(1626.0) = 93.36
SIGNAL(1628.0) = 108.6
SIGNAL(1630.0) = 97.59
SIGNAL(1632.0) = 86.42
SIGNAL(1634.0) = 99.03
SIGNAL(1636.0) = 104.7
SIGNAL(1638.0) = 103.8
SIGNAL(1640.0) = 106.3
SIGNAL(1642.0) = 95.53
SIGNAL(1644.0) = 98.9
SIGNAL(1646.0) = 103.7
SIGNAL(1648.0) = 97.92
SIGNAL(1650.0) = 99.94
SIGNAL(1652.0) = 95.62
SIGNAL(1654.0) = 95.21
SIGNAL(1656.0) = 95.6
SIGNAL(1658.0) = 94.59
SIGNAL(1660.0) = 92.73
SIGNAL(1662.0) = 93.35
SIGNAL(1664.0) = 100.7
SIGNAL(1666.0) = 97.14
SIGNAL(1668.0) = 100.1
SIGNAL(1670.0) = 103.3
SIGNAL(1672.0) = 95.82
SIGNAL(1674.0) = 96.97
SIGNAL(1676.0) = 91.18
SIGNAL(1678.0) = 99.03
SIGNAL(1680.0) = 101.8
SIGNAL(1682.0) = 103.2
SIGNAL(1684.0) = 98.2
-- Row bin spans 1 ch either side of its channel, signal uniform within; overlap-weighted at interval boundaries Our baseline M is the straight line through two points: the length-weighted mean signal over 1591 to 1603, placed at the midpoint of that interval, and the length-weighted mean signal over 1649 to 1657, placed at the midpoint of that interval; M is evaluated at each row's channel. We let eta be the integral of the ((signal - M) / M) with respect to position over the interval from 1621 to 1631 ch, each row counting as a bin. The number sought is 0.8 ch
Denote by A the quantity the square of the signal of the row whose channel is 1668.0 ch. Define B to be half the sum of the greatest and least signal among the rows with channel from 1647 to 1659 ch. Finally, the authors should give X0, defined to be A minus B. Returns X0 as 9923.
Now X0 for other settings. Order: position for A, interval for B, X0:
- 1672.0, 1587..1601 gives 9099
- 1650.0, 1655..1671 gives 9890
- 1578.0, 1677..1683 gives 8361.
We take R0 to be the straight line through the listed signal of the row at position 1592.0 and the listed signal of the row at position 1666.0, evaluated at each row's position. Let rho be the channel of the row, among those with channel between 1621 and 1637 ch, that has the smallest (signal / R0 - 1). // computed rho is 1632.0 ch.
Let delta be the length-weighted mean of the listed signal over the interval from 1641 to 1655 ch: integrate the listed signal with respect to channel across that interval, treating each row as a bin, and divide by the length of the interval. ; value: 98.1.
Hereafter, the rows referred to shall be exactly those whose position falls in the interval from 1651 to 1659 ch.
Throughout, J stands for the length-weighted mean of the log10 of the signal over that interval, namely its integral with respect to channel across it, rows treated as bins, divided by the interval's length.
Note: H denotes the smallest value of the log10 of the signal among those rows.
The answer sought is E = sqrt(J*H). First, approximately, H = 1.98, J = 1.979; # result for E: 1.977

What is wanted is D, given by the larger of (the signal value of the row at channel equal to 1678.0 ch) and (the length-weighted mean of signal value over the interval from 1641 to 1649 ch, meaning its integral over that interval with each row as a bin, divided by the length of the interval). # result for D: 99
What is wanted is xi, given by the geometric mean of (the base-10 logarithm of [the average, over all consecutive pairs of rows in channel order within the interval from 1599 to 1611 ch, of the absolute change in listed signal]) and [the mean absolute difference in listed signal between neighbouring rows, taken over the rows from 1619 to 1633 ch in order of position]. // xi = 2.1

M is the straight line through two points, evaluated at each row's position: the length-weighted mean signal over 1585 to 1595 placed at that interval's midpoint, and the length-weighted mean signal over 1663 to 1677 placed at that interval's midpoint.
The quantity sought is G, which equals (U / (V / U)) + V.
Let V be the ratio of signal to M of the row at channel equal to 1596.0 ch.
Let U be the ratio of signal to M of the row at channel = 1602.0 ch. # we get 1.89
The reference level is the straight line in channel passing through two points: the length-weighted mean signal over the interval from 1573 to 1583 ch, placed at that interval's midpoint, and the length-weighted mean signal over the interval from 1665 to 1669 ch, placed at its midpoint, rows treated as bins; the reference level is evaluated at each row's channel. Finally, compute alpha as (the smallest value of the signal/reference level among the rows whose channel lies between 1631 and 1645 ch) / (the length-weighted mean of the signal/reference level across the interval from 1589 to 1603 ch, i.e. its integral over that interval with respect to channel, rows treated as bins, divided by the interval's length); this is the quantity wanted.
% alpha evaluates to 1.00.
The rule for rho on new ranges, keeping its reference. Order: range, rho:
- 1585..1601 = 1594.0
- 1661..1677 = 1676.0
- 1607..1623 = 1614.0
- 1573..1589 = 1588.0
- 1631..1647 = 1632.0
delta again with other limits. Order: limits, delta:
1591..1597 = 82.3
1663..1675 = 99.0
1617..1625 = 90.0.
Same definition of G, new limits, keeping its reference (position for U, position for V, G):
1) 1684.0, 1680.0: 1.95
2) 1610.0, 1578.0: 2.02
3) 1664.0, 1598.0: 2.08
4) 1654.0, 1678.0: 2.01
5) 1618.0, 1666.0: 1.97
